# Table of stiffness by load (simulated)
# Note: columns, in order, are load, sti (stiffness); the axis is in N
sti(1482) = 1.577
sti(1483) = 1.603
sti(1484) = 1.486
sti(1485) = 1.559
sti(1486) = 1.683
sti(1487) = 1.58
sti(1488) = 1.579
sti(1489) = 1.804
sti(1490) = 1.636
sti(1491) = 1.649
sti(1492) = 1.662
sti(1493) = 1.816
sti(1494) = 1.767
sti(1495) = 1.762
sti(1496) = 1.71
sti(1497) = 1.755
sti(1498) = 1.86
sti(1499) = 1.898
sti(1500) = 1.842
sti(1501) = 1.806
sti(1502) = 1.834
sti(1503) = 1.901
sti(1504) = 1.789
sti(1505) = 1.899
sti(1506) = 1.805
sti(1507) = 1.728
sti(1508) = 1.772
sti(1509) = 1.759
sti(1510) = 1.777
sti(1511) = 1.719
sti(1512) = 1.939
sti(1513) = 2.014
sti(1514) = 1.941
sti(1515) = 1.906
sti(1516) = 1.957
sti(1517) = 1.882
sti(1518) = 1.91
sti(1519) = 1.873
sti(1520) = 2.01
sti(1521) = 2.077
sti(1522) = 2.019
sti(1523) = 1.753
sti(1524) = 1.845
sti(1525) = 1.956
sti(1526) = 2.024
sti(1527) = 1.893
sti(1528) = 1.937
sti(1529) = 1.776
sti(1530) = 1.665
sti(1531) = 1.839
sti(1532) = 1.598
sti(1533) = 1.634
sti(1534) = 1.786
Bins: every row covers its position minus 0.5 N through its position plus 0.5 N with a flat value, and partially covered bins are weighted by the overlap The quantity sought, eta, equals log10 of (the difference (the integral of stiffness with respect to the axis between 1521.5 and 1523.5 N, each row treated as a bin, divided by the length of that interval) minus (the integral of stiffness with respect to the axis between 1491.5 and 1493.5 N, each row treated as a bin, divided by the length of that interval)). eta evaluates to -0.8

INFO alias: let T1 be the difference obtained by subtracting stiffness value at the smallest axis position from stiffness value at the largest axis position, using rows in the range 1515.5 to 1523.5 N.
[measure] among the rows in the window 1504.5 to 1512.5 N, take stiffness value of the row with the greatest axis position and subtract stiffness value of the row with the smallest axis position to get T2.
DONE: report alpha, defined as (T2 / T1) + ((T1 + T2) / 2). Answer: -0.3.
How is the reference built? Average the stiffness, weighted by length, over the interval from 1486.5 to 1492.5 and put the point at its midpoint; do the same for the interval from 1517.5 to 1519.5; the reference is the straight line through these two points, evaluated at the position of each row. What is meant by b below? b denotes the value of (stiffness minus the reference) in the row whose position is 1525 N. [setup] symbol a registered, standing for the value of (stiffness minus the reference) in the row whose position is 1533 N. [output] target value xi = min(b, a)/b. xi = -35.1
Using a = -0.4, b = 0.01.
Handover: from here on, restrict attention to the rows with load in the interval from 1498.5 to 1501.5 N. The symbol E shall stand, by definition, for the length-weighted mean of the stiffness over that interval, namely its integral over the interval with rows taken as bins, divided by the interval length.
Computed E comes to 1.85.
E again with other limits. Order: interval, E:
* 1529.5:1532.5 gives 1.70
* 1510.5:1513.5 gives 1.89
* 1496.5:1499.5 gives 1.84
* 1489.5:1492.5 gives 1.65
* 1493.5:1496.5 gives 1.75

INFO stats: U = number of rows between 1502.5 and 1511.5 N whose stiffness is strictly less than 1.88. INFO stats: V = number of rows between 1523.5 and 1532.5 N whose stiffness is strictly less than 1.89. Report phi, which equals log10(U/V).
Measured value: 0.15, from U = 7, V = 5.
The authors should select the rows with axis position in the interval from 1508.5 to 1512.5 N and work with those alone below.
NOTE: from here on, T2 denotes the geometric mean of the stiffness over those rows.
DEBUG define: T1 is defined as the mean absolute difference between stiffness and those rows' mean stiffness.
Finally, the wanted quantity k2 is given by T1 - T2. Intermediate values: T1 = 0.070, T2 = 1.80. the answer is -1.73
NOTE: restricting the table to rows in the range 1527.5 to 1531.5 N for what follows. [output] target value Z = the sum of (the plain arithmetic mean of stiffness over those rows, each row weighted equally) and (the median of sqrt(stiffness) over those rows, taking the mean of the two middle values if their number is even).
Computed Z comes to 3.15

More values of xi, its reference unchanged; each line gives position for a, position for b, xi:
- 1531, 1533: 1.0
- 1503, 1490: 1.0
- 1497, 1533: 1.0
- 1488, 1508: 1.8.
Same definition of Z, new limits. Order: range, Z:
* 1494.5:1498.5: 3.10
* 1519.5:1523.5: 3.38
